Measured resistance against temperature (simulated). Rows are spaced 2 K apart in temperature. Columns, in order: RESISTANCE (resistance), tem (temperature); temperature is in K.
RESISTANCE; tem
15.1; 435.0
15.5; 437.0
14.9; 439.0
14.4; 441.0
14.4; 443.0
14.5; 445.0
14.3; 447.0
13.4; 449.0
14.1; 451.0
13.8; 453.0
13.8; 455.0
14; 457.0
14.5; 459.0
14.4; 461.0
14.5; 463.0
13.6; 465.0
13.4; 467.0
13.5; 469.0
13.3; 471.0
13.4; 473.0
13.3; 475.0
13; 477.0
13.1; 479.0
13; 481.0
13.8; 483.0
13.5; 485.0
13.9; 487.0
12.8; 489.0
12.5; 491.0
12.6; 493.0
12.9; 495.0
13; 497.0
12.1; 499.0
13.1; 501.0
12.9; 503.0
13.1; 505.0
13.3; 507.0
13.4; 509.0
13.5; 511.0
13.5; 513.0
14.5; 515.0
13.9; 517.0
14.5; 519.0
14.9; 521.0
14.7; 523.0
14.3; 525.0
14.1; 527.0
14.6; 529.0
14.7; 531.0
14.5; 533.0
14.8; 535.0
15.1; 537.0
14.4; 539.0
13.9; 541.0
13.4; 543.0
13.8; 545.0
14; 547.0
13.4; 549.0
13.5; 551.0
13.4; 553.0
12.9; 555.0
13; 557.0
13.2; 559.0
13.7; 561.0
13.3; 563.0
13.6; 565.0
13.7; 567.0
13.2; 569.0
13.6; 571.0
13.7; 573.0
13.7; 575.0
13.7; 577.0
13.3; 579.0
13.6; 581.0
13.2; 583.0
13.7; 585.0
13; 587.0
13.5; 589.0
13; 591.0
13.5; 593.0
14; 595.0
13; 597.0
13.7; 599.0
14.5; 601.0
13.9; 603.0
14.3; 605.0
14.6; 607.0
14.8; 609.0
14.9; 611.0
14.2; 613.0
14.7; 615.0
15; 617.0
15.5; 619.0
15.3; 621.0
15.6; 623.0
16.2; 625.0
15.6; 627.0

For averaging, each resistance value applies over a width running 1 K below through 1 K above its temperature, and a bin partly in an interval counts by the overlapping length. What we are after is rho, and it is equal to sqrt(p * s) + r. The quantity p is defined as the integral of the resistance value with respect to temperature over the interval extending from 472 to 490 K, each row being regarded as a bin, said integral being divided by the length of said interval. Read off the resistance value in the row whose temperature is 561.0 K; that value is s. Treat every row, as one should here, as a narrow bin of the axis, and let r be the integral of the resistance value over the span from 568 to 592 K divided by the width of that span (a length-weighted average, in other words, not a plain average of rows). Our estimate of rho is 26.9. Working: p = 13.3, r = 13.4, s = 13.7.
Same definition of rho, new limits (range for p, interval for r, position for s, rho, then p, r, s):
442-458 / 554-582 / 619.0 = 28.2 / 14.0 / 13.4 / 15.5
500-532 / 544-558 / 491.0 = 26.6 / 13.9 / 13.4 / 12.5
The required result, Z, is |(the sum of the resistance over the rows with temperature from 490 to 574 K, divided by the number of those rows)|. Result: 13.7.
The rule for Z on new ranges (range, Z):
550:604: 13.5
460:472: 13.8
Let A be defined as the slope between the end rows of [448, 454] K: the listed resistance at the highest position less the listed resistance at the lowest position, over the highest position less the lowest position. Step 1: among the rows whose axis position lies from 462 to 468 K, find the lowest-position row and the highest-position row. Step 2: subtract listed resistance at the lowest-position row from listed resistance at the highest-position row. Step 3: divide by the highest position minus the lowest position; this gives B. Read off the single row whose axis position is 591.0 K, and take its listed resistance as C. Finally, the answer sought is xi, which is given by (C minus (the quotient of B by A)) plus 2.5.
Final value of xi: 18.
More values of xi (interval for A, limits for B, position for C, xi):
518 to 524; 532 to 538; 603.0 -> 13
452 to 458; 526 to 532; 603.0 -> 13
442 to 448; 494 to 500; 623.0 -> 10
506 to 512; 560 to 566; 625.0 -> 19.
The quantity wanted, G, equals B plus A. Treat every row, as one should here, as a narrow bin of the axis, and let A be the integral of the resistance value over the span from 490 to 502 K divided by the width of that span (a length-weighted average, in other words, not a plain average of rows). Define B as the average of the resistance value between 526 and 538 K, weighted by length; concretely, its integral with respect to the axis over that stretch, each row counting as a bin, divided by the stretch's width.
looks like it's 27.3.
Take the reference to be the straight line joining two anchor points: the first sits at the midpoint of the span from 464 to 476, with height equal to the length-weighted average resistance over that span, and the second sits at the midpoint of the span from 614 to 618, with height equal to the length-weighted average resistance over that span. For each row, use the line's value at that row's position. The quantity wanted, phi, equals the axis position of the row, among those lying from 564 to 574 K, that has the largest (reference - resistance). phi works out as 569.0 K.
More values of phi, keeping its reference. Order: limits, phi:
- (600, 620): 603.0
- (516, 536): 517.0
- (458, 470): 467.0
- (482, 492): 491.0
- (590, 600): 597.0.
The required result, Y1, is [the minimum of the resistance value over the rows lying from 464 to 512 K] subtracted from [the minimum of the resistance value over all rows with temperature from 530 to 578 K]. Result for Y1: 0.8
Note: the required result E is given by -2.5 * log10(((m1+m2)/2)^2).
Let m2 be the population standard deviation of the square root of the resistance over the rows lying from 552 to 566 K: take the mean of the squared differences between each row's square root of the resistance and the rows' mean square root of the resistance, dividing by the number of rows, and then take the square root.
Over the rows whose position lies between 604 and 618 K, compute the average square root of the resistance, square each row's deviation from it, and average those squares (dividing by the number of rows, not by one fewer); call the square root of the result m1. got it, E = 7.2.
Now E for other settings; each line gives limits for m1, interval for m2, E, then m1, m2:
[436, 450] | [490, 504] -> 6.1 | 0.078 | 0.046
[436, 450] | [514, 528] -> 6.1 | 0.078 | 0.042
